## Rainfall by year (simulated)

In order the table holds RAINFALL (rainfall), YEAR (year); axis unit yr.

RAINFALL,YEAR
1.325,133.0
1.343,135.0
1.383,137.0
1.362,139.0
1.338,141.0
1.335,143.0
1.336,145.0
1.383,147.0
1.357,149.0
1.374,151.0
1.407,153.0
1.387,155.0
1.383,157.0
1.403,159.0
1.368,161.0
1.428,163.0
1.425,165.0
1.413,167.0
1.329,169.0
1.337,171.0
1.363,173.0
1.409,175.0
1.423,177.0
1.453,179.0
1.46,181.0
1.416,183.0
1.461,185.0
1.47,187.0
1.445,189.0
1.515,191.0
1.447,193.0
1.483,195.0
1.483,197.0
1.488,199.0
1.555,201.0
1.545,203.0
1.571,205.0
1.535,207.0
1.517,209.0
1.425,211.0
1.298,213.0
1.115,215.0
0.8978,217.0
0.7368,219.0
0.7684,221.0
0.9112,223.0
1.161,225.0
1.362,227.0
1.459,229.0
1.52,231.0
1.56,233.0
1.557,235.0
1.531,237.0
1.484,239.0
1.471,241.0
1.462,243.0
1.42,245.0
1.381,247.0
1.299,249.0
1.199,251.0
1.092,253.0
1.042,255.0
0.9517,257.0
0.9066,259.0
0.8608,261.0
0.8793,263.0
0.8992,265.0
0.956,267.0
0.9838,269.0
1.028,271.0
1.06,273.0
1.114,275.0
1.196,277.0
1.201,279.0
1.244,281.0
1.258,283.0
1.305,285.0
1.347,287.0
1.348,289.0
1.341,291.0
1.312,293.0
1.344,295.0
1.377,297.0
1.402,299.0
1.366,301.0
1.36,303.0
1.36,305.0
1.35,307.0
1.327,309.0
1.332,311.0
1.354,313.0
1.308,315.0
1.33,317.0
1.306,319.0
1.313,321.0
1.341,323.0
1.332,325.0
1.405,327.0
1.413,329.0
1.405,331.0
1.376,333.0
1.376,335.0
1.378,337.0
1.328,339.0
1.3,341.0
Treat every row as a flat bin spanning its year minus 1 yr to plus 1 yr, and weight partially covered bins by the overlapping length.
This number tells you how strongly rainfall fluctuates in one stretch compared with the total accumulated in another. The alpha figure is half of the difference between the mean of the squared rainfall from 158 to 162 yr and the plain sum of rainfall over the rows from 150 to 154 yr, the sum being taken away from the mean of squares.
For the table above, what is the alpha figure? -0.43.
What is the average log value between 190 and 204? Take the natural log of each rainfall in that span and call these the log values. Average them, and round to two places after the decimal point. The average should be 0.41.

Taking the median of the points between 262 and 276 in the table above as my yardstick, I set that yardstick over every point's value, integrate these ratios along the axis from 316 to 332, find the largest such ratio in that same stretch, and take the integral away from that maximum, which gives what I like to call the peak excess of -11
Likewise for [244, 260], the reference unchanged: -13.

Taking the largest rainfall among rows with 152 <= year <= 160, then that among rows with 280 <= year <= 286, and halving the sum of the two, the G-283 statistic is 1.36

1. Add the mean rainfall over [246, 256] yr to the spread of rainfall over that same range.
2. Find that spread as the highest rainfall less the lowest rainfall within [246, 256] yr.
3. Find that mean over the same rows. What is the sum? 1.54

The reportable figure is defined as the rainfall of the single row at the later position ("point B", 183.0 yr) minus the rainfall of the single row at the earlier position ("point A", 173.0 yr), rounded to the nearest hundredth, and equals 0.05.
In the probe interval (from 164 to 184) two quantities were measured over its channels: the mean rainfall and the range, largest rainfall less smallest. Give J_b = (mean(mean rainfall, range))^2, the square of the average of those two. 0.588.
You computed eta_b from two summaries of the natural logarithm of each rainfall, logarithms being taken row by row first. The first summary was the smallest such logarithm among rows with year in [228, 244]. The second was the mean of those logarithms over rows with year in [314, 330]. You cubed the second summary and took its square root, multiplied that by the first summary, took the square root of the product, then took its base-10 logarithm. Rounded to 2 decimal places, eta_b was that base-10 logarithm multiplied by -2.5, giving 1.52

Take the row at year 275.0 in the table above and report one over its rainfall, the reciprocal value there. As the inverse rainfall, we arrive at 0.90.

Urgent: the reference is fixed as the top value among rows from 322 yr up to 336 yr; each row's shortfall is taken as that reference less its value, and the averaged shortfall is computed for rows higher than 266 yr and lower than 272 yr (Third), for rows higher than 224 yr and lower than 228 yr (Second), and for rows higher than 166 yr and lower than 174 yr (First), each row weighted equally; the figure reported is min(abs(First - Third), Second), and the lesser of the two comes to 0.15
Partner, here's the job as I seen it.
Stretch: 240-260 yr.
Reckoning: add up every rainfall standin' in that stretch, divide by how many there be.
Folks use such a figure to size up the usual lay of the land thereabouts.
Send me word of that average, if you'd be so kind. 1.22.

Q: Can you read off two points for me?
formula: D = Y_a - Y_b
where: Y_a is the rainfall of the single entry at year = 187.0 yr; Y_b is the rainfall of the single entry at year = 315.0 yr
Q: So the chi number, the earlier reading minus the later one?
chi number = 0.16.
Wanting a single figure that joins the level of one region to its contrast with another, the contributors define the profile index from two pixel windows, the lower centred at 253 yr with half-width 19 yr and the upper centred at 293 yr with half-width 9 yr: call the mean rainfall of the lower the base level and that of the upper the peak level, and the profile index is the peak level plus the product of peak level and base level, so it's 2.94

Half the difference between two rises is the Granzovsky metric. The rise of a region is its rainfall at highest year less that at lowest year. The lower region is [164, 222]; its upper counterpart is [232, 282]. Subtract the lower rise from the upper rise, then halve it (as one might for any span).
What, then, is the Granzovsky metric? 0.17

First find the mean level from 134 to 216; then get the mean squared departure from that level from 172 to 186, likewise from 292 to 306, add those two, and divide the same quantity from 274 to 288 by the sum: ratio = 7.5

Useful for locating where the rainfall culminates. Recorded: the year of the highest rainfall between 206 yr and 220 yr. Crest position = 207.0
